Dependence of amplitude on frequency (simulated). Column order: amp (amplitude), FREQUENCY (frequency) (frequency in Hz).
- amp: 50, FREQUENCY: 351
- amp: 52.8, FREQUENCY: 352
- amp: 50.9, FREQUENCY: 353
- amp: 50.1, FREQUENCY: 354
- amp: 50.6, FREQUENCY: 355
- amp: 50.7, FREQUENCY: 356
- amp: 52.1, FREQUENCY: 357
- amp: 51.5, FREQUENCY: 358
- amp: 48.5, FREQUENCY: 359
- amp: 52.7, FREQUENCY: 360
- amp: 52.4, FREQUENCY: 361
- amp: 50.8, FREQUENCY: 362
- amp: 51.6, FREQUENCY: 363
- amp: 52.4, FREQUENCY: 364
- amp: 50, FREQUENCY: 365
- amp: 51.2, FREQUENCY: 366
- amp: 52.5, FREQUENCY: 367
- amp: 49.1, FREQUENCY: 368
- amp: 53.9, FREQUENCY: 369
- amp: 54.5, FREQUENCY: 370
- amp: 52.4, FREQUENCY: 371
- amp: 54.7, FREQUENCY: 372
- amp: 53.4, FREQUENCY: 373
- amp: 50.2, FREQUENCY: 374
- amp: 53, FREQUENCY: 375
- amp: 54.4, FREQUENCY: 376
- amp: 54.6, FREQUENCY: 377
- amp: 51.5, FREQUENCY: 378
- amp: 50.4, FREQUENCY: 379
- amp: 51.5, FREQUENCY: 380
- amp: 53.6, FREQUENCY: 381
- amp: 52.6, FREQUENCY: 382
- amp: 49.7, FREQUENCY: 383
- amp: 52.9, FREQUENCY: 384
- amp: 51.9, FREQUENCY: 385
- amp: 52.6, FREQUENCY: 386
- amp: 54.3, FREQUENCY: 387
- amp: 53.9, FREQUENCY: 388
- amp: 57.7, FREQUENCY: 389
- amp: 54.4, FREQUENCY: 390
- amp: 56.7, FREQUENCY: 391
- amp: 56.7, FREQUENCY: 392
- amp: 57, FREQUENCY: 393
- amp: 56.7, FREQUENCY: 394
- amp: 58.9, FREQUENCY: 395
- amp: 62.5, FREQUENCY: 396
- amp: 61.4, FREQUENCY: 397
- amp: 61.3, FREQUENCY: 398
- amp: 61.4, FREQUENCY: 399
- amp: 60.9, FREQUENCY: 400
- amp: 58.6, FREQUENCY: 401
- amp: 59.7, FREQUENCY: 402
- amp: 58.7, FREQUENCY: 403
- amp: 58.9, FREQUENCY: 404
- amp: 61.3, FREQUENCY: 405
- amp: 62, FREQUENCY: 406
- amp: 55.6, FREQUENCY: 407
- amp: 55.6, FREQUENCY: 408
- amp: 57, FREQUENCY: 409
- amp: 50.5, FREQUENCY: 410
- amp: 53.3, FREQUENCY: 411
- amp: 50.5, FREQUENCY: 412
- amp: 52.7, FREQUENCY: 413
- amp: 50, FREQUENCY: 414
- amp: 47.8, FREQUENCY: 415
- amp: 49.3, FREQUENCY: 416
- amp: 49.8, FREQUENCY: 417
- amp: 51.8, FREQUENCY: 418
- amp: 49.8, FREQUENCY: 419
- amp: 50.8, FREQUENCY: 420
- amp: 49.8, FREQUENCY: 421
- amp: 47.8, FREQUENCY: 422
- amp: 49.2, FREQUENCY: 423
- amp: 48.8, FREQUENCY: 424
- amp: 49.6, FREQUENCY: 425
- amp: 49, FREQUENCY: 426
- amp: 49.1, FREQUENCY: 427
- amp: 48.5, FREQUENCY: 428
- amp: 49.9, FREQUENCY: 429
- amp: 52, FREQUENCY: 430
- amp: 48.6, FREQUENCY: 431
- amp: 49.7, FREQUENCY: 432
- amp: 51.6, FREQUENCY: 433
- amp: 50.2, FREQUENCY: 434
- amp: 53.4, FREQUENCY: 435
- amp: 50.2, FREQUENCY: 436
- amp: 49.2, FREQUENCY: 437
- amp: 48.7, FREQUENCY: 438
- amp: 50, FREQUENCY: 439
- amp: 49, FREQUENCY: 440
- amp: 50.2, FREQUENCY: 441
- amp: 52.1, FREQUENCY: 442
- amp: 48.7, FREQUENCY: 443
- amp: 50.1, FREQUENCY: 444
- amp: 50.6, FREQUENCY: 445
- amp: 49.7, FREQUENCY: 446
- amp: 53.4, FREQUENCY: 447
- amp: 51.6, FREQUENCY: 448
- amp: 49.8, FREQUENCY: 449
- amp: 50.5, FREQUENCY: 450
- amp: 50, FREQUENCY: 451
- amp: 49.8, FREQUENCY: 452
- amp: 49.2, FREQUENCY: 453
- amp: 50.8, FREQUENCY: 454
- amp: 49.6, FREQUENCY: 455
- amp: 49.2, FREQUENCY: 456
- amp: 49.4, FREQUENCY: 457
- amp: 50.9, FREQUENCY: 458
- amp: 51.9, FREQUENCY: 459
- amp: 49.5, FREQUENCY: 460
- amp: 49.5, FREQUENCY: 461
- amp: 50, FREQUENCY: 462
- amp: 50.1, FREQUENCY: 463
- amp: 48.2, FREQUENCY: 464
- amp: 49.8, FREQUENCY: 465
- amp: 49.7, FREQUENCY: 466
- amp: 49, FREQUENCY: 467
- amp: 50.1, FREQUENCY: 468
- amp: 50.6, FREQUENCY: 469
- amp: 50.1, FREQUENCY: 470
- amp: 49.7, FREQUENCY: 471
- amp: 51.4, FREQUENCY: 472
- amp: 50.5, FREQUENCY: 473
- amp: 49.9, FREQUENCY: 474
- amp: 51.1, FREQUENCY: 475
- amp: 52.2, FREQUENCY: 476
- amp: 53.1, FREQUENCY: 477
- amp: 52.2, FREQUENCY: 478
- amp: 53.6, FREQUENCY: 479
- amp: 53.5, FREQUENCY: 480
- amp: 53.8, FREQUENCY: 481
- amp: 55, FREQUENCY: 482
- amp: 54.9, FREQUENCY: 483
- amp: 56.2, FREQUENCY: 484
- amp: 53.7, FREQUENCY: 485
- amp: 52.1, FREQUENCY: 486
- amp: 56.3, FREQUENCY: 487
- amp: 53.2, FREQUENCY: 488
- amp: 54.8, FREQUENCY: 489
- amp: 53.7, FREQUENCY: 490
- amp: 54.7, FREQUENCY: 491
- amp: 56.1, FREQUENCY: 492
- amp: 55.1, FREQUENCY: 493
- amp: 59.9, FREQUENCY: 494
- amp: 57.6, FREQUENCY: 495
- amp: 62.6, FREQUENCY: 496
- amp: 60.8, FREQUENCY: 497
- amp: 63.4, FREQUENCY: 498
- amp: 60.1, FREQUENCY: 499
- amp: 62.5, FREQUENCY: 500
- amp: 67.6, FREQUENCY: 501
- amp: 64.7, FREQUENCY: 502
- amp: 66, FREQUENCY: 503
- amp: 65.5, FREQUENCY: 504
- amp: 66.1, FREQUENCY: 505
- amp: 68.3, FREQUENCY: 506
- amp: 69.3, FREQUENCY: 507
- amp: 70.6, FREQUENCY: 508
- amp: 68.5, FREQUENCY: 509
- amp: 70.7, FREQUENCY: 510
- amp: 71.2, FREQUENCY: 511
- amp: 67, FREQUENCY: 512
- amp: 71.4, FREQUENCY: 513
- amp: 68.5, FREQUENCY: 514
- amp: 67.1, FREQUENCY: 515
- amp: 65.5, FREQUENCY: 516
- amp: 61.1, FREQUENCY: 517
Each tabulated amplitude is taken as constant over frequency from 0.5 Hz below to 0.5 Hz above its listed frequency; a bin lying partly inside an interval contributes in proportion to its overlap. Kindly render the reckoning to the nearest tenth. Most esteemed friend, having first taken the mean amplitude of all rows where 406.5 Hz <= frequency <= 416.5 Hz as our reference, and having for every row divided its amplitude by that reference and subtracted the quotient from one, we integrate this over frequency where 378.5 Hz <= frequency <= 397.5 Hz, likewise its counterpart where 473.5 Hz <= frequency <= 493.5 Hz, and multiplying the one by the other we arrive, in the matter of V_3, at 0.6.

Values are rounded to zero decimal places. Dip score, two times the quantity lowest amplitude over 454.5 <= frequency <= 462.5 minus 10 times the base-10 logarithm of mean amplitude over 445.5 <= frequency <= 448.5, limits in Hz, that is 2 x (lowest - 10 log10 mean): 64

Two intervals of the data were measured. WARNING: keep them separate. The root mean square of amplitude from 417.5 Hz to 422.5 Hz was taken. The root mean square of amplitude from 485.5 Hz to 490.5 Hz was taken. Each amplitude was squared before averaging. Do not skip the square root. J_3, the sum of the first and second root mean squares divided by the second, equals 1.93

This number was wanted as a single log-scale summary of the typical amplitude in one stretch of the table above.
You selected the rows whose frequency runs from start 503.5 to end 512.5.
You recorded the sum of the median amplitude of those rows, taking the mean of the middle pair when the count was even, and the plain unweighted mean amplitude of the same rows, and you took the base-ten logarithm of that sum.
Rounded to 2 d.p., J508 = 2.14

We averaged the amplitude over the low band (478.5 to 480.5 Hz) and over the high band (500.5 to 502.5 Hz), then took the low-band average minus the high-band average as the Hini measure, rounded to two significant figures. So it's -13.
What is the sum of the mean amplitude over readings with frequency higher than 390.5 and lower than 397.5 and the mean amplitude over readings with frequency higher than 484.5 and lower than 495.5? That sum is 113.8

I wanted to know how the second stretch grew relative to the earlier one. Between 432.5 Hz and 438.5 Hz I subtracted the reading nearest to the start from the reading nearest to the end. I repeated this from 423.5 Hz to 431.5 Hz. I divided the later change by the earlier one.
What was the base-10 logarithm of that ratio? 1.2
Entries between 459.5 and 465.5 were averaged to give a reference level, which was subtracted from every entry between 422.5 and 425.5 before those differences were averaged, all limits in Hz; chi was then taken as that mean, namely -0.3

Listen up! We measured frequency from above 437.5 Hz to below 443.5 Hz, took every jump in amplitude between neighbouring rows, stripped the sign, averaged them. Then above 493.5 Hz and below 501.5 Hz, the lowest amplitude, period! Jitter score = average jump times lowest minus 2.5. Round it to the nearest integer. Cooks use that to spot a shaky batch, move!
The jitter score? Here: 99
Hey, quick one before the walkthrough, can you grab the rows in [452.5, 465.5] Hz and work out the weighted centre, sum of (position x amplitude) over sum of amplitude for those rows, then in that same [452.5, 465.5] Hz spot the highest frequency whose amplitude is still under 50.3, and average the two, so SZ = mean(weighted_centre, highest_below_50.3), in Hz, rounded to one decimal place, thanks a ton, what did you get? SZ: 462.0 Hz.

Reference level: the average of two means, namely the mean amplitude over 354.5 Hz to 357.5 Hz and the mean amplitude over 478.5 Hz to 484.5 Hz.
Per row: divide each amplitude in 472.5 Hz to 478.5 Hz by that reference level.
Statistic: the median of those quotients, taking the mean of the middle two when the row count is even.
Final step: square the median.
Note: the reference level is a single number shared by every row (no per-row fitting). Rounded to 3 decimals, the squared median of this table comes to 0.956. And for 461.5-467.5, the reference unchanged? 0.887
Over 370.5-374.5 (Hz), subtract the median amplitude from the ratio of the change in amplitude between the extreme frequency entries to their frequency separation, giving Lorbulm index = -54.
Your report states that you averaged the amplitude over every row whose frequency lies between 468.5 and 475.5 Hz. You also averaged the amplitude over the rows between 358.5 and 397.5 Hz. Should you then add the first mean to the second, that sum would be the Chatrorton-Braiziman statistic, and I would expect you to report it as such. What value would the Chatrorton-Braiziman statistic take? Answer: 104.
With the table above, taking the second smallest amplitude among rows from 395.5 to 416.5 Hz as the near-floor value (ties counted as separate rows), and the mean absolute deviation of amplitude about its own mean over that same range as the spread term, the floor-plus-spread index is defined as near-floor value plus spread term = 54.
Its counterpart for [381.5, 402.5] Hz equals 55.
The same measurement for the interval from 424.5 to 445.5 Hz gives 50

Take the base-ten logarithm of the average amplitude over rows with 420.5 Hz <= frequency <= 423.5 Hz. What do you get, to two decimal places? 1.69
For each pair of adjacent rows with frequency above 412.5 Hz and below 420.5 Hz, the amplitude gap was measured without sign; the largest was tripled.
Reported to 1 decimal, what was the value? 8.1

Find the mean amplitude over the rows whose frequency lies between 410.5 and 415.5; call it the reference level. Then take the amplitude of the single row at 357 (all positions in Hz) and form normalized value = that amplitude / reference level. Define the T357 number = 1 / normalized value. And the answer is 0.98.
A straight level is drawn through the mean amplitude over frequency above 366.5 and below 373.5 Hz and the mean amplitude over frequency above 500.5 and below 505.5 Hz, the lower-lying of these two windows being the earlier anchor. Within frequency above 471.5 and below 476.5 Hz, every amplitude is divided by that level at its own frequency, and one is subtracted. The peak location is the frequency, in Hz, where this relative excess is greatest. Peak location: 476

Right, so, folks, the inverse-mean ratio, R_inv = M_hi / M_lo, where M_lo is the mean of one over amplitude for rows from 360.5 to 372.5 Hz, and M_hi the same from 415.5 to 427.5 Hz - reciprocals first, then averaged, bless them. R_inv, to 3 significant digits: 1.05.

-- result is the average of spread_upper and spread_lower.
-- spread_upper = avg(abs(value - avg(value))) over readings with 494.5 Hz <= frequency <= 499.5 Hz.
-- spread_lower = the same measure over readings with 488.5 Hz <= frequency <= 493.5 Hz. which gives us 1.1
